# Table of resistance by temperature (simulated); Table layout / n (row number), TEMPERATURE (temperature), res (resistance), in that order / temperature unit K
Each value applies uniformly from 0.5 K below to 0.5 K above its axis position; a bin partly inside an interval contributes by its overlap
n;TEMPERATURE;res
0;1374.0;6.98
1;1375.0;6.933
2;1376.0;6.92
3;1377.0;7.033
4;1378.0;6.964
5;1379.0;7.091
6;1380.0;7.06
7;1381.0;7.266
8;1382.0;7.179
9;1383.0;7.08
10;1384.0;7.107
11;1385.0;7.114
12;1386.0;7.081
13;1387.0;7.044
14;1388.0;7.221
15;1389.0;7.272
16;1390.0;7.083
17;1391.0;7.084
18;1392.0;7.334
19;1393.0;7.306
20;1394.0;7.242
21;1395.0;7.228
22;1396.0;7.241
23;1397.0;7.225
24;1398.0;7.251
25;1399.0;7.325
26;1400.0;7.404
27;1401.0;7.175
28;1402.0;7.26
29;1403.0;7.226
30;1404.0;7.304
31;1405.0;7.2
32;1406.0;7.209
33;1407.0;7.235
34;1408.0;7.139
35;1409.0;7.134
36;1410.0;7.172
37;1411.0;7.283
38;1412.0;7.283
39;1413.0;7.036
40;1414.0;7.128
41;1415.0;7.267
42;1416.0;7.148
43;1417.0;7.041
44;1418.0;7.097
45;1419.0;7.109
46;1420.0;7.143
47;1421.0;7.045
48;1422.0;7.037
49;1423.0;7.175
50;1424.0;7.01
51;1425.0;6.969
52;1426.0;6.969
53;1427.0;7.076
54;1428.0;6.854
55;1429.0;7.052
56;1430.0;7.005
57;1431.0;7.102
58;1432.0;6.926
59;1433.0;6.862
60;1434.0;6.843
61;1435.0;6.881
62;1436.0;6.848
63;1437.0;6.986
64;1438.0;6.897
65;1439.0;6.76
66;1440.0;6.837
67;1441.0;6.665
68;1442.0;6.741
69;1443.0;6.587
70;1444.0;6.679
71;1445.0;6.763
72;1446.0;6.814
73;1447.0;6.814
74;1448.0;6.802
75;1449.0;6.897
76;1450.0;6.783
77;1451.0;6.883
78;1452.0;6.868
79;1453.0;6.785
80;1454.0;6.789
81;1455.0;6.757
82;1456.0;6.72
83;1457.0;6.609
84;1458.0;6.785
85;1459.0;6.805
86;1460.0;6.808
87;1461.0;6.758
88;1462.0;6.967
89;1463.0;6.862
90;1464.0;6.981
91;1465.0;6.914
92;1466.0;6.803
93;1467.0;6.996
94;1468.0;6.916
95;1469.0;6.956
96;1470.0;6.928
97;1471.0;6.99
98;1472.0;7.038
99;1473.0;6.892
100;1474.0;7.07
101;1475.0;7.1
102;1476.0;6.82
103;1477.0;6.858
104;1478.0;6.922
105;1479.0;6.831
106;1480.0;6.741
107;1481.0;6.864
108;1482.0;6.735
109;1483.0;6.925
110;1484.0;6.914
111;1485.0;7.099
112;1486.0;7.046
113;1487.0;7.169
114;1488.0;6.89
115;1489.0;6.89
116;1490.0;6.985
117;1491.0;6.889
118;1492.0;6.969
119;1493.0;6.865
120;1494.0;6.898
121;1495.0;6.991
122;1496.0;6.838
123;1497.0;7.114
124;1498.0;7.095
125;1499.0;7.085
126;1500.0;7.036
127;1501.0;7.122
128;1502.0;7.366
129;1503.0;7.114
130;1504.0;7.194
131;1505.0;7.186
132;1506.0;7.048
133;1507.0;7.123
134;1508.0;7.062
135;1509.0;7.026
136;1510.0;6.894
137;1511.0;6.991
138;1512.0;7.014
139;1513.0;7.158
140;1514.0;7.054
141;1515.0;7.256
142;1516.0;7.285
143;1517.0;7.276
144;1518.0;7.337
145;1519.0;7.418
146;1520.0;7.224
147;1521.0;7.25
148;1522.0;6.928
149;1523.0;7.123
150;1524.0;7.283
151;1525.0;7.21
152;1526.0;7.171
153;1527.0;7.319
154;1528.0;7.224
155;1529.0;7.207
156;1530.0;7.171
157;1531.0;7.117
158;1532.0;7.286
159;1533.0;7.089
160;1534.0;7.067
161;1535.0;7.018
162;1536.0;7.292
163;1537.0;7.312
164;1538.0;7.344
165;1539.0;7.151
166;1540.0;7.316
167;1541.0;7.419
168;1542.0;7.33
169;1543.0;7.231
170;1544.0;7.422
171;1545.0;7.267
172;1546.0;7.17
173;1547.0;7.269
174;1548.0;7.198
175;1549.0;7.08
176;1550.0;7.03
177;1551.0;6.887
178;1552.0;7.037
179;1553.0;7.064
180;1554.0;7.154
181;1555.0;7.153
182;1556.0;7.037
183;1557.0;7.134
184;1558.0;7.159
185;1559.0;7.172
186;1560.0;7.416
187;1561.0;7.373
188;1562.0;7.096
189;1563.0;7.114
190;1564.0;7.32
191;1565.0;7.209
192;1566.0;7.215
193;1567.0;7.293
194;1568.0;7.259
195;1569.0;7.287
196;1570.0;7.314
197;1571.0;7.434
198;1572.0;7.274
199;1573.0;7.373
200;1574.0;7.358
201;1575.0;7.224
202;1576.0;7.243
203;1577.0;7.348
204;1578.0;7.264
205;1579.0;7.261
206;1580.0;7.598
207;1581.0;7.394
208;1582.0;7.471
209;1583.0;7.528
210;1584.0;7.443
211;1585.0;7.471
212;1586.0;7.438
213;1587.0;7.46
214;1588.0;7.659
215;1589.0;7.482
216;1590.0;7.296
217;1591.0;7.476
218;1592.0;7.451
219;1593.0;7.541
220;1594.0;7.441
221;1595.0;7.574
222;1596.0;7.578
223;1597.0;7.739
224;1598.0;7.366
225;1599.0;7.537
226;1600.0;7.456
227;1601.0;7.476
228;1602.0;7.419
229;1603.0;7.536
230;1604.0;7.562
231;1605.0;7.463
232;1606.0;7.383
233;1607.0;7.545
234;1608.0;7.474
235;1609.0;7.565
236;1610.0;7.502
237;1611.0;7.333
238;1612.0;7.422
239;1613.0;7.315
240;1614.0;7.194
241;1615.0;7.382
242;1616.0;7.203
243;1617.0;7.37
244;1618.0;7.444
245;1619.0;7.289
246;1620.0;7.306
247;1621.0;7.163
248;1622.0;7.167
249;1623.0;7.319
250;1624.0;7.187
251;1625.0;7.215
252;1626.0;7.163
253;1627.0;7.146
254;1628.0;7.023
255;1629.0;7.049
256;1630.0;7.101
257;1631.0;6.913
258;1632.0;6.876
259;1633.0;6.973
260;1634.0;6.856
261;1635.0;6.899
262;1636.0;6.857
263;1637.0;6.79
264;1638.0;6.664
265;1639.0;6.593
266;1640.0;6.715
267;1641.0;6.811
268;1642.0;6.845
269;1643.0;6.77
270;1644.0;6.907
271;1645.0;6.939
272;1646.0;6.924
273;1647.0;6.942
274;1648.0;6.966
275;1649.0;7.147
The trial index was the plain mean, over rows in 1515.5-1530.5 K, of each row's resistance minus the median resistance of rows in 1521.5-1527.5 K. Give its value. 0.04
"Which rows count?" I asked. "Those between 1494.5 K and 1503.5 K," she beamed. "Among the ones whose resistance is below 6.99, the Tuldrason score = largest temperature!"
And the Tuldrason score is 1496.0 K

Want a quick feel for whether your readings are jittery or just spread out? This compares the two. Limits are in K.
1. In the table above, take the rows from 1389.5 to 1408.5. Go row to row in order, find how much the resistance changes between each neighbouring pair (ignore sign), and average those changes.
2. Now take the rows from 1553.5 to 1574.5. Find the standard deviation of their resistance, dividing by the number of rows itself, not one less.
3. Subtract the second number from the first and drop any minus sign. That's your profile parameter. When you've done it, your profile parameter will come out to 0.04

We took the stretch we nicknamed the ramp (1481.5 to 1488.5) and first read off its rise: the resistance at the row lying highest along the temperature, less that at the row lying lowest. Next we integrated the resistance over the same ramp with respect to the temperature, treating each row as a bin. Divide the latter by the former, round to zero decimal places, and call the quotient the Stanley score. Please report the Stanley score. 315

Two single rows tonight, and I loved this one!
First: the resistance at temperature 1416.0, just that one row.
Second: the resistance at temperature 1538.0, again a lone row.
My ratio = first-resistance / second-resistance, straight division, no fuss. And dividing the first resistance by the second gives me 0.973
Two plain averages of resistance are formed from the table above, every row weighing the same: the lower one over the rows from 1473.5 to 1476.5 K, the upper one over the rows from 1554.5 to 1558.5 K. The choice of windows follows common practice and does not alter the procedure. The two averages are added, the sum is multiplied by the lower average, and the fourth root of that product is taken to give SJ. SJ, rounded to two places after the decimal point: 3.15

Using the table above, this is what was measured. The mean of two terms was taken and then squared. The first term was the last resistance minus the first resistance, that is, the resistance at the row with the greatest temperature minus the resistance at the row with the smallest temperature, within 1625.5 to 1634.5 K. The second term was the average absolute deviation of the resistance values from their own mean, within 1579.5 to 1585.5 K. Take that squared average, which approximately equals 0.016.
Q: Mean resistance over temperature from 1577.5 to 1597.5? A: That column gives 7.48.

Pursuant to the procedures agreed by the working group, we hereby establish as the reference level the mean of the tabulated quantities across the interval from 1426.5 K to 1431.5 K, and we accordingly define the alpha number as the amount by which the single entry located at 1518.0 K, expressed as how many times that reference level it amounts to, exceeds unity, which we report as 0.045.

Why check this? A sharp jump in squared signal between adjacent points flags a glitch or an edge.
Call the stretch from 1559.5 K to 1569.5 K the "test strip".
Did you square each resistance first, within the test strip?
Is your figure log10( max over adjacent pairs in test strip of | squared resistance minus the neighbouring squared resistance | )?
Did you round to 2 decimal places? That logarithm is 0.60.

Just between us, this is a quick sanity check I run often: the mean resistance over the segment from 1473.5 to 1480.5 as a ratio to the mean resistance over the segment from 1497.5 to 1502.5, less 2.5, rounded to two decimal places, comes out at -1.53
